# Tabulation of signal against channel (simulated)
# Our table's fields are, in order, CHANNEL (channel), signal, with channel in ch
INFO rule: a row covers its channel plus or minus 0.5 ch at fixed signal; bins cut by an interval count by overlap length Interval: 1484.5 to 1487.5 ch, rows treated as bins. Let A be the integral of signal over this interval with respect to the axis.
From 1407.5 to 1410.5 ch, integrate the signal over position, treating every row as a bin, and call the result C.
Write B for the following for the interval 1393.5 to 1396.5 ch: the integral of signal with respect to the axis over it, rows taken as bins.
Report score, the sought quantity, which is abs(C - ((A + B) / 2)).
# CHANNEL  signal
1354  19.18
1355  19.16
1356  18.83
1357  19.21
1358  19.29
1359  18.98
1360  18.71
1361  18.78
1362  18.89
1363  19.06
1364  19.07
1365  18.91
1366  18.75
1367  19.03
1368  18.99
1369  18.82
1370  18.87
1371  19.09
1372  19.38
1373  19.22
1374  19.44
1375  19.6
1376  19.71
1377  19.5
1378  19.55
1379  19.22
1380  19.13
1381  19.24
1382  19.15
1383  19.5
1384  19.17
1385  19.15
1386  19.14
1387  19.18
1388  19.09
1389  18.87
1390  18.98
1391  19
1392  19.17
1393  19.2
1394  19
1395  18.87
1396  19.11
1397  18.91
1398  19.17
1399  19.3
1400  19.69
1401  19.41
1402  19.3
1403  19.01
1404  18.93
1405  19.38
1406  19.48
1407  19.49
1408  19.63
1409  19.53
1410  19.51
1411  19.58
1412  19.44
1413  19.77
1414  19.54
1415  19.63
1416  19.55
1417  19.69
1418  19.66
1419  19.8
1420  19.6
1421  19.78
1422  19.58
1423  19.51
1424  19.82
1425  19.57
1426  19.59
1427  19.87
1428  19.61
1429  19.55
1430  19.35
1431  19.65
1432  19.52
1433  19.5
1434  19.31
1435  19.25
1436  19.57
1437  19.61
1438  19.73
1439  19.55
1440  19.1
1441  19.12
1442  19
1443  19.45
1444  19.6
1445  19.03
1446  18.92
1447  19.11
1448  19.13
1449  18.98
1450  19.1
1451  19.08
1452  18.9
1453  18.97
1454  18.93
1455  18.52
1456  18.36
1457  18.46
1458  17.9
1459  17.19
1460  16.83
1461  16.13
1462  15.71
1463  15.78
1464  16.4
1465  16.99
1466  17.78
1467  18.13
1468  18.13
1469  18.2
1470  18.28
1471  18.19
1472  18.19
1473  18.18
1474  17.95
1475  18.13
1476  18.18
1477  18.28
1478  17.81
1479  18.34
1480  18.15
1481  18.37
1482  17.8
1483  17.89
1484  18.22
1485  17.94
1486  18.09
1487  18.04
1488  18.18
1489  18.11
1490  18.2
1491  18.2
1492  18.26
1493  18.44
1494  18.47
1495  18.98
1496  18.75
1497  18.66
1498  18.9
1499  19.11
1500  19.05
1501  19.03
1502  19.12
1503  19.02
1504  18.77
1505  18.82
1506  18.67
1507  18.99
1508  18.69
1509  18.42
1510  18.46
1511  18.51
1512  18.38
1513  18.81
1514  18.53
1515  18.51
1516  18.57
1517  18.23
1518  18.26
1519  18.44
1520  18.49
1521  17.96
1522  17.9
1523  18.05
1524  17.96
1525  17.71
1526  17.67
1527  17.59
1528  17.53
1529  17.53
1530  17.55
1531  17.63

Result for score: 3.1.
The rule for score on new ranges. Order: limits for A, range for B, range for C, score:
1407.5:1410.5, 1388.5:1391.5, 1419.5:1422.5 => 1.2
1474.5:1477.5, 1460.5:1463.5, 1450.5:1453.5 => 5.8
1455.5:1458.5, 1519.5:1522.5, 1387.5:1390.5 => 2.4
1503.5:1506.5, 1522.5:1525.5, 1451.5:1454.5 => 1.8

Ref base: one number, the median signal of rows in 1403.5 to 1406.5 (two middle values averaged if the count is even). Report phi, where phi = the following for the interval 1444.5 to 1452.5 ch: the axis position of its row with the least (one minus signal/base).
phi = 1448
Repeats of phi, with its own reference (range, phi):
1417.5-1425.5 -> 1424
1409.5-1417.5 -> 1413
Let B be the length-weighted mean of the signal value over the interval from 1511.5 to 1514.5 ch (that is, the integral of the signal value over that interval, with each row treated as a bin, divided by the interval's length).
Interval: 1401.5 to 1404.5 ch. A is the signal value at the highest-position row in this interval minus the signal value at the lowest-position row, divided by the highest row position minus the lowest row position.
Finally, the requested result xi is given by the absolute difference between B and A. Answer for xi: 18.8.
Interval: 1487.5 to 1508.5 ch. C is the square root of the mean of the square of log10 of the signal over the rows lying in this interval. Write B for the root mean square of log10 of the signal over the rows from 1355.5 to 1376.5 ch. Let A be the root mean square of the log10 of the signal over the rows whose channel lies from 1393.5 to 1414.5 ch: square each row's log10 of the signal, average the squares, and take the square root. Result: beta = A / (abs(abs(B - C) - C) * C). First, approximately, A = 1.29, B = 1.28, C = 1.27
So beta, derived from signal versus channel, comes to 0.80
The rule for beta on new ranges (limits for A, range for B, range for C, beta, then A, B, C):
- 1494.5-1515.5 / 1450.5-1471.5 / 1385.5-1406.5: 0.80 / 1.27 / 1.25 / 1.28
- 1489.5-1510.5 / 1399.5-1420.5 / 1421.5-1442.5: 0.76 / 1.27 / 1.29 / 1.29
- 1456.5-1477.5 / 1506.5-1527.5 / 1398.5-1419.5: 0.76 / 1.24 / 1.26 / 1.29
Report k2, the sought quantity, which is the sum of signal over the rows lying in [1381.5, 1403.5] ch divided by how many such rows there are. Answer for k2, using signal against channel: 19.2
